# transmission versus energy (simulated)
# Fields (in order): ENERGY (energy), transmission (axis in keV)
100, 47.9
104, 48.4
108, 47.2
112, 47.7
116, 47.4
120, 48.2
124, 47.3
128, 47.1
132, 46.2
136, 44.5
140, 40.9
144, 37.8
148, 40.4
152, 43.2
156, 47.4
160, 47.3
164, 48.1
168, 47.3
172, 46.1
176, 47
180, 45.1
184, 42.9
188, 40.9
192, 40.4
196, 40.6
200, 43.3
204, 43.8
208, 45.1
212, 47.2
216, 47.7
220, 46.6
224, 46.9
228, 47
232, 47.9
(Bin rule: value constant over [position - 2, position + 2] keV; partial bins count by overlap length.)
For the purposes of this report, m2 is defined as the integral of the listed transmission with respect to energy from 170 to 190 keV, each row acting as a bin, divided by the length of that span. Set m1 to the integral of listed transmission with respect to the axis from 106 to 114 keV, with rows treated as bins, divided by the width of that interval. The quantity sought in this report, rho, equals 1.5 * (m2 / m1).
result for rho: 1.40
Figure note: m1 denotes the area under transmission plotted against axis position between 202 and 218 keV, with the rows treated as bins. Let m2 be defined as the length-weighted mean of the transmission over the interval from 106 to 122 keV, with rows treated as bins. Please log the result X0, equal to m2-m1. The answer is -688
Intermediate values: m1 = 735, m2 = 48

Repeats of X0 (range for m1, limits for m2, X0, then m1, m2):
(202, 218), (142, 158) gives -693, 735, 42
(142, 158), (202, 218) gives -629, 675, 46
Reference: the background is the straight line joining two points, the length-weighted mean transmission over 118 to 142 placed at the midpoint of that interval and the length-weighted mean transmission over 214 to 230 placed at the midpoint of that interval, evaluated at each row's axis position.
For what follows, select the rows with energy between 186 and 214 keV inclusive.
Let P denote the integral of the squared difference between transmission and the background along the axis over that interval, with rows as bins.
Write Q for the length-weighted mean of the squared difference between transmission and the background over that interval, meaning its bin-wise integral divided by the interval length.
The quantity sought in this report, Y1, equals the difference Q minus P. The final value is -506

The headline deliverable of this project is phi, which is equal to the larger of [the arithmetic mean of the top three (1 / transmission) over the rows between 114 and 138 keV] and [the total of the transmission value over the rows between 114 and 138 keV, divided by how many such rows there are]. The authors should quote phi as 46.8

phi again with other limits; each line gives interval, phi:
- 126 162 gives 43.9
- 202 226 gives 46.2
